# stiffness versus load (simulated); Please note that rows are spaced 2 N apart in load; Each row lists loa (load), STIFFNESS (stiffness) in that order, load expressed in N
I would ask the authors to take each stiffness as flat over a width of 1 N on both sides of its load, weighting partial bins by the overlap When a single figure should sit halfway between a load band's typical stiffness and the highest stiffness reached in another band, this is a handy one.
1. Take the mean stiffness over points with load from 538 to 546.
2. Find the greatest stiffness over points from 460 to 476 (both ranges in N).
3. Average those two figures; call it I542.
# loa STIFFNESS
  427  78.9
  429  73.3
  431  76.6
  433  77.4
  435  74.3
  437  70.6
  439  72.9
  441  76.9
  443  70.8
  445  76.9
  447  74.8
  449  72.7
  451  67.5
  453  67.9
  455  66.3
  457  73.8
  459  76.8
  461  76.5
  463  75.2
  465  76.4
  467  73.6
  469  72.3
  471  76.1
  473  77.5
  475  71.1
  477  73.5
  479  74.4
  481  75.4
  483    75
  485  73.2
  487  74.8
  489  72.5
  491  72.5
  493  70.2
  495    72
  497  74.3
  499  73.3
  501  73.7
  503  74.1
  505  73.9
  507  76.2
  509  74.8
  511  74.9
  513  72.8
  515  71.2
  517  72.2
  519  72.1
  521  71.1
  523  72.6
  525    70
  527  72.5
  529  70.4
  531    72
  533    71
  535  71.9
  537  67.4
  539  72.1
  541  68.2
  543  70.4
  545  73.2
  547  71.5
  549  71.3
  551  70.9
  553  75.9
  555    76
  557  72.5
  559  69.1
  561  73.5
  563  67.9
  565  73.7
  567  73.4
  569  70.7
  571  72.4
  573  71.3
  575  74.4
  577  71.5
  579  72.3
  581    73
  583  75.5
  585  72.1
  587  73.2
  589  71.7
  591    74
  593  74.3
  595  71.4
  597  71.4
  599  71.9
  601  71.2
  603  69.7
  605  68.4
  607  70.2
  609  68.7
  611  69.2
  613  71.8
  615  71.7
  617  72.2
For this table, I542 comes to 74.2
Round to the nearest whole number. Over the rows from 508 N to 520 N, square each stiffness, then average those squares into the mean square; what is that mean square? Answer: 5331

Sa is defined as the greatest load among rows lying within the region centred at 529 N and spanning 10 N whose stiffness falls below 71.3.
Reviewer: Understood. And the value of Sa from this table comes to 533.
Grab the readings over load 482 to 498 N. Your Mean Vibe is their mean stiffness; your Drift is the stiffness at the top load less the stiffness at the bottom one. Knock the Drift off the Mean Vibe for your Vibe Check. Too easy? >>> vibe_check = 73.8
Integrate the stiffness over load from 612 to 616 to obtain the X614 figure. 287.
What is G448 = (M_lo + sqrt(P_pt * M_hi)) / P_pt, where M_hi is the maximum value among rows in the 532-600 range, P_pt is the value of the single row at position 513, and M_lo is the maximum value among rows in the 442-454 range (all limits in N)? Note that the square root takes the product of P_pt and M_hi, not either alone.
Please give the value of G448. 2.078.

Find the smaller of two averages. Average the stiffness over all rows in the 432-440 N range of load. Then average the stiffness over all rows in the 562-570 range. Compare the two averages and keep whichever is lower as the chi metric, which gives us 71.4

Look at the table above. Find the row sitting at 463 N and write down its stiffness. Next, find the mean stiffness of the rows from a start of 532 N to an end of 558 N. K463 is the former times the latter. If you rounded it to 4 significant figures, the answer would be 5393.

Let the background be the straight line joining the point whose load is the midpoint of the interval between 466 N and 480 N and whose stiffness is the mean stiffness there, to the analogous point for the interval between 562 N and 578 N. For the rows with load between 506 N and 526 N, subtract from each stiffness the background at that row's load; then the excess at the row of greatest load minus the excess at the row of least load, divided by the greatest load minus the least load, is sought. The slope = -0.32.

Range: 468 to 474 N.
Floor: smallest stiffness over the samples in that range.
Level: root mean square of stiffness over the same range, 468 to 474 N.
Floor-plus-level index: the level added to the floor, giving 148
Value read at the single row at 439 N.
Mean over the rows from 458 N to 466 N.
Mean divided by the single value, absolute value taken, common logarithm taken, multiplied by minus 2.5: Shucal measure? -0.048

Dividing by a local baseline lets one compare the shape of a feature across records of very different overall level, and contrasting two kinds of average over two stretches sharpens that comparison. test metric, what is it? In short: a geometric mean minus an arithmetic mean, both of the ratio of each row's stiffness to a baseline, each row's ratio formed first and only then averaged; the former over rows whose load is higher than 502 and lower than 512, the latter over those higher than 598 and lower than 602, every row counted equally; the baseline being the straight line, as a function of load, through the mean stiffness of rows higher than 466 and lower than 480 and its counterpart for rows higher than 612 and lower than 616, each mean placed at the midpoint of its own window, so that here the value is 0.023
